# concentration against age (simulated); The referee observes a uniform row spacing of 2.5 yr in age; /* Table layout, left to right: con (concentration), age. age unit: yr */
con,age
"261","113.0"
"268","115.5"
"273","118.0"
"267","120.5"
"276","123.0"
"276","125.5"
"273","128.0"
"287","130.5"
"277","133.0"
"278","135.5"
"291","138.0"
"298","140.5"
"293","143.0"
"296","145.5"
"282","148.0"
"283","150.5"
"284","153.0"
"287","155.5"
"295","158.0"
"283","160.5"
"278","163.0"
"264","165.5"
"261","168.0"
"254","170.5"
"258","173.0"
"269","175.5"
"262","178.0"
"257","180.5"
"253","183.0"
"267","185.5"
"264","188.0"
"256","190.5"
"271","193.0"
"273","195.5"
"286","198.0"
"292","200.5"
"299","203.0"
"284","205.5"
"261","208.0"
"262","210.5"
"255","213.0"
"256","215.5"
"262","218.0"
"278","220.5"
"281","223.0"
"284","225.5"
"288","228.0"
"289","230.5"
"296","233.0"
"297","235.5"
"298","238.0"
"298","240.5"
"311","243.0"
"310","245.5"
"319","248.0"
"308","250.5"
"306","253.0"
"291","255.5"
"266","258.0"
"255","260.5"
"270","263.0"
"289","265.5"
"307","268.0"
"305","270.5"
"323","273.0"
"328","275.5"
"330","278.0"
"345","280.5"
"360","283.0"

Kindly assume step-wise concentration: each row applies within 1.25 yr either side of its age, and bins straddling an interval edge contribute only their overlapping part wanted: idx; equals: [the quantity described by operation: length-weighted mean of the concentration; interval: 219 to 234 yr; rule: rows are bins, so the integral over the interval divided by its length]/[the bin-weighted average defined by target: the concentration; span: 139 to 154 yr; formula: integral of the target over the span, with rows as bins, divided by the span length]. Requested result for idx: 0.99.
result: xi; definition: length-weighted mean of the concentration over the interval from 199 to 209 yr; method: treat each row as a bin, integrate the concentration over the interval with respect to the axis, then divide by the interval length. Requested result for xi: 285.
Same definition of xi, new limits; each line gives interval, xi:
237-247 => 305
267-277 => 316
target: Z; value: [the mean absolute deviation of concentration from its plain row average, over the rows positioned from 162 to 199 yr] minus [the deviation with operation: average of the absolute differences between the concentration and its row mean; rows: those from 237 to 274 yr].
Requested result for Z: -7.9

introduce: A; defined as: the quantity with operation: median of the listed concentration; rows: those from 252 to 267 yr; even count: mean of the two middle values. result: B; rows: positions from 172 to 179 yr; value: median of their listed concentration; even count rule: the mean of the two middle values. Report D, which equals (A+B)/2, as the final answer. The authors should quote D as 271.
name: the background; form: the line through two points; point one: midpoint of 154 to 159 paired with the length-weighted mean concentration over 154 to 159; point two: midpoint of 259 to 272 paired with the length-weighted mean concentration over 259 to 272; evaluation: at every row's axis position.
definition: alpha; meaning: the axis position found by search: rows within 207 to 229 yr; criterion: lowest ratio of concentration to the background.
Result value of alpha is 213.0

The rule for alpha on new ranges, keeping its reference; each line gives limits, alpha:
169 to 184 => 183.0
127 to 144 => 128.0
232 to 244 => 233.0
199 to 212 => 208.0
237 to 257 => 255.5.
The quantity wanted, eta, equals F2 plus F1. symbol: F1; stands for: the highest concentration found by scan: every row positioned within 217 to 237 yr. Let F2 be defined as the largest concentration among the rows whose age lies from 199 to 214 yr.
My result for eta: 596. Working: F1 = 297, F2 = 299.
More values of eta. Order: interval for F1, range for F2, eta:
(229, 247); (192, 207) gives 610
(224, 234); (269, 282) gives 641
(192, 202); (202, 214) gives 591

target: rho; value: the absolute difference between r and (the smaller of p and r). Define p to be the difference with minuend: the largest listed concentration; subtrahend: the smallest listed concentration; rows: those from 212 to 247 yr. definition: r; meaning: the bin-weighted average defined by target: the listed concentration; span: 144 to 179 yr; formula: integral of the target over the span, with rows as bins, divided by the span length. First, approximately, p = 56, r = 276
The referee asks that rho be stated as 220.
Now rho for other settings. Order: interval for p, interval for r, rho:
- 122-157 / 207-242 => 254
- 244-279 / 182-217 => 195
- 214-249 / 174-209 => 208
